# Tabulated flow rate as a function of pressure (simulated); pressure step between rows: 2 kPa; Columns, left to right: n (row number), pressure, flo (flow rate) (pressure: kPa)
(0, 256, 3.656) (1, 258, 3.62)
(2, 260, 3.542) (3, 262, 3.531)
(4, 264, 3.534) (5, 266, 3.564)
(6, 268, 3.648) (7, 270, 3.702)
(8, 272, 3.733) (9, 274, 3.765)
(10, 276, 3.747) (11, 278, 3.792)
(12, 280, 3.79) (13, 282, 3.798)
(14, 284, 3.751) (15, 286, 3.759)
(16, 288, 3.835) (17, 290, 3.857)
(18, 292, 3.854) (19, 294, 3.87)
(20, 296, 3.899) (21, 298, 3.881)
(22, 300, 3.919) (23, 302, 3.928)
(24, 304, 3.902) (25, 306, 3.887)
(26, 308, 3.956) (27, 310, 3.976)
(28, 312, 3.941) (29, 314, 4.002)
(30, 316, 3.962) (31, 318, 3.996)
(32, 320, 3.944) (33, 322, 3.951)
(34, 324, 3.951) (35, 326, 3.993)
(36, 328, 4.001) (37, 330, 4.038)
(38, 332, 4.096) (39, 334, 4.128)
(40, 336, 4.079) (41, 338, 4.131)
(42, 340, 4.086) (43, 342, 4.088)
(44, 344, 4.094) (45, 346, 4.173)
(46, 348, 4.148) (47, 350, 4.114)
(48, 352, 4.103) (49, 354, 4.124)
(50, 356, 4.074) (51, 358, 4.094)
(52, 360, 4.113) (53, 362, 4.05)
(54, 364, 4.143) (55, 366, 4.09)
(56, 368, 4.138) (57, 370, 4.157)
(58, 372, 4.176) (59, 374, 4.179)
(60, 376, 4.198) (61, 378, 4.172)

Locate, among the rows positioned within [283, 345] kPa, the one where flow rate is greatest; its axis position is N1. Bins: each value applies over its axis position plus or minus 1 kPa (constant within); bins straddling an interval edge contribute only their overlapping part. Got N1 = 338 kPa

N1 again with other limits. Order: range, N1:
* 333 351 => 346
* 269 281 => 278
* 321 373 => 372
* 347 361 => 348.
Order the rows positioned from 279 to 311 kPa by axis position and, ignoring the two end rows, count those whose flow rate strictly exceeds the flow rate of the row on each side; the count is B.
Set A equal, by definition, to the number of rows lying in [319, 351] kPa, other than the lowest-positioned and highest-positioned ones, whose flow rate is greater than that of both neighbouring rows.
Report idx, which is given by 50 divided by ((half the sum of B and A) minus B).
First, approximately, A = 3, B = 4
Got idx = -100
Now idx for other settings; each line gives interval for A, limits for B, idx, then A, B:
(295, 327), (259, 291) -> 100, 4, 3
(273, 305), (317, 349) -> 50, 5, 3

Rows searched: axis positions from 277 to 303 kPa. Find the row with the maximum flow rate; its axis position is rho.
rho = 302 kPa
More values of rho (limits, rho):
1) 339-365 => 346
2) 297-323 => 314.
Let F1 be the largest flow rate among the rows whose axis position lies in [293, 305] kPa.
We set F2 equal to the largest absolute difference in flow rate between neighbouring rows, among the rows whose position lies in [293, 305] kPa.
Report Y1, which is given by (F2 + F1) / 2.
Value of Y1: 1.98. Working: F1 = 3.928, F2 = 0.038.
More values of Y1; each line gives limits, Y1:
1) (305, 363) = 2.13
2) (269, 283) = 1.92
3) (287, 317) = 2.04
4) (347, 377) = 2.15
